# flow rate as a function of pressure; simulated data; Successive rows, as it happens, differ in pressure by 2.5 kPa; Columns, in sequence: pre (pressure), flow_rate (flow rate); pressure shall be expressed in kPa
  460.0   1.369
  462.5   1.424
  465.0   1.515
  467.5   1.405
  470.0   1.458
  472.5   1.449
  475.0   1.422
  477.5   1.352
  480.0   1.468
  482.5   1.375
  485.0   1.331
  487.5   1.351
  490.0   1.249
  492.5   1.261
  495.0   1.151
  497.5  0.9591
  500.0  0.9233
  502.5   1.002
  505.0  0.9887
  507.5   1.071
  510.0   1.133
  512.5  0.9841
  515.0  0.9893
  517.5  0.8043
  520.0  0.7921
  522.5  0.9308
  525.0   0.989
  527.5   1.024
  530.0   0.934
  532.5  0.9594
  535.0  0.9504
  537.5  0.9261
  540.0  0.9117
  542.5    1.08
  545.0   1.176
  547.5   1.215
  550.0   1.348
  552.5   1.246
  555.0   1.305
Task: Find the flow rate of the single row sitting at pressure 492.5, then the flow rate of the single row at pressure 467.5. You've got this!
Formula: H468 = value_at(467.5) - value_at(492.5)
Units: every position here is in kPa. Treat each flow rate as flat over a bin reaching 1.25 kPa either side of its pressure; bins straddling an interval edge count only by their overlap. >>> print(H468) 0.14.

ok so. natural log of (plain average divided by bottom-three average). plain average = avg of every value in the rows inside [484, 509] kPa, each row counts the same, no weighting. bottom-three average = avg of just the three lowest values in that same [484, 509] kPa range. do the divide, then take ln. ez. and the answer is 0.16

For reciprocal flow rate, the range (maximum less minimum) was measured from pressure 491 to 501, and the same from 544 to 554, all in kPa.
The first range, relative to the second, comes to 2.67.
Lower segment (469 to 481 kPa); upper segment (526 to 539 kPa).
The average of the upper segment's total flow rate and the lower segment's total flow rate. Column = 6.0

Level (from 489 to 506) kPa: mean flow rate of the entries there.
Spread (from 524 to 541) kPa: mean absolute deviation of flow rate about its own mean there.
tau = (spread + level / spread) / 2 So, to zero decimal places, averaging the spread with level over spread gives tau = 18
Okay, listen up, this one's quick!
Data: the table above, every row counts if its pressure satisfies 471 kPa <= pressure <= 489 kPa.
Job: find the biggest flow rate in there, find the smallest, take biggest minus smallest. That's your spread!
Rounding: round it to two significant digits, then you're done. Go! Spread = 0.14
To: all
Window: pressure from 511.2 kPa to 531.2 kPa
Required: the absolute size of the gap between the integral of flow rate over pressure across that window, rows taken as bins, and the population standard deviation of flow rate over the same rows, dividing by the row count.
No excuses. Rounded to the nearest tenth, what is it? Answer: 18.5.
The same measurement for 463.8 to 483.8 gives 28.6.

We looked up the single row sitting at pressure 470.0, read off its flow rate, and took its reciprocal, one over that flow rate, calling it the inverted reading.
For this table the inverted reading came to 0.69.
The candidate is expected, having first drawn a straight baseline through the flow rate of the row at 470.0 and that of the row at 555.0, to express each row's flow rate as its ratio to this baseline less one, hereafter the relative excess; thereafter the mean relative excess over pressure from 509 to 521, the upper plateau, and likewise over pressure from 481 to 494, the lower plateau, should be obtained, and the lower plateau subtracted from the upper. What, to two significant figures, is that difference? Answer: -0.24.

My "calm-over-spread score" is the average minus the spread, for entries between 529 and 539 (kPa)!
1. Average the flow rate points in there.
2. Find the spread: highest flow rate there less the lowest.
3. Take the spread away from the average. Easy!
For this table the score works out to 0.91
